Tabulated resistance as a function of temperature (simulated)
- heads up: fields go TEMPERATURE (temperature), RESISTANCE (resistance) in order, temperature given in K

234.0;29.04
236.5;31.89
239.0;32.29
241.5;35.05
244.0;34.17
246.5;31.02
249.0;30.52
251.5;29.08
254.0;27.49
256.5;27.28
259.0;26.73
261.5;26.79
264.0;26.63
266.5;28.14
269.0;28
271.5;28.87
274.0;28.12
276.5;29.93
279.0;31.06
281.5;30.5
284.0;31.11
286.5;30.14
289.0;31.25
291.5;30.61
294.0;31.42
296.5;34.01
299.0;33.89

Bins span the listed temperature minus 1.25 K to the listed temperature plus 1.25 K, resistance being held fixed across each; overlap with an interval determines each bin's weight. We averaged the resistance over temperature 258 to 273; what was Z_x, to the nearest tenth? 27.5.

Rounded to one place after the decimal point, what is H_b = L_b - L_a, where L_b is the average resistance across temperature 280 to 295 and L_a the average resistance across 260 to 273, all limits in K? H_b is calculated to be 3.2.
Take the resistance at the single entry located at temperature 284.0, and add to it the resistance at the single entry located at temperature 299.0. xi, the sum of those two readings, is 65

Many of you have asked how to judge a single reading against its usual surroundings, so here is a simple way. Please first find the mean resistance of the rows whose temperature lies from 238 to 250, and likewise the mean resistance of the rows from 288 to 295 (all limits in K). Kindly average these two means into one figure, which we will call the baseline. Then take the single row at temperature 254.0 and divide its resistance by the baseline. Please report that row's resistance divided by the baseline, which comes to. 0.86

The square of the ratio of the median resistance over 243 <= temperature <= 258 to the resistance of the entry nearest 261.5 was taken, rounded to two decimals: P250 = 1.24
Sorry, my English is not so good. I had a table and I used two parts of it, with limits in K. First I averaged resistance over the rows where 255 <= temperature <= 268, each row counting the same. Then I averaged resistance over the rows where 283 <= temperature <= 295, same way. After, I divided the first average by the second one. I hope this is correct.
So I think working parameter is 0.88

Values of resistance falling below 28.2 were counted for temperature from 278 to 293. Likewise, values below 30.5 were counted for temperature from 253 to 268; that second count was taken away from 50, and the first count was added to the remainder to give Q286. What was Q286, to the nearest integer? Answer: 44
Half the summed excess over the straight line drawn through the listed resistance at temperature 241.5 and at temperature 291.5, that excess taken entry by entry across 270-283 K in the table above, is -6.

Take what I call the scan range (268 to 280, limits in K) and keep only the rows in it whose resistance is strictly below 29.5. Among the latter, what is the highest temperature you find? 274.0 K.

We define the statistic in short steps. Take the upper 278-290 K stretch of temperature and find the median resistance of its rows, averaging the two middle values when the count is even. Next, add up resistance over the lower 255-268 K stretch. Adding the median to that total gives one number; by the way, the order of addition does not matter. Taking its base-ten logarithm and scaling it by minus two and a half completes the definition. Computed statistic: -5.55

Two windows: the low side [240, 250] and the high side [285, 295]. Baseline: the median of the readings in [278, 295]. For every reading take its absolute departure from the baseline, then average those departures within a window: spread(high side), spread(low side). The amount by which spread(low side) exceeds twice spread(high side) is 1.0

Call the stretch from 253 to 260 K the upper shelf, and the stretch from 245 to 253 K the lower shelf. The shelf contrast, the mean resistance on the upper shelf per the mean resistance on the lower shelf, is 0.90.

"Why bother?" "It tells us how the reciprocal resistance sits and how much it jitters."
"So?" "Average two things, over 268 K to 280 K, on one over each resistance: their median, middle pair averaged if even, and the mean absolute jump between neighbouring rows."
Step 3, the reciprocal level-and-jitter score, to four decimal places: 0.0180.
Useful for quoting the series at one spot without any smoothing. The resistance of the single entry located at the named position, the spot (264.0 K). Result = 26.63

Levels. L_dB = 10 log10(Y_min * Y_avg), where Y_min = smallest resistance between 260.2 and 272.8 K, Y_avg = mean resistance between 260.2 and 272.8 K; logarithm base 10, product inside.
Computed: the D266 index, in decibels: 28.7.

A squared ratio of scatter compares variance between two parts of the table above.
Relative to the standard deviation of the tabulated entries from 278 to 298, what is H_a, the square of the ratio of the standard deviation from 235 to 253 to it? 3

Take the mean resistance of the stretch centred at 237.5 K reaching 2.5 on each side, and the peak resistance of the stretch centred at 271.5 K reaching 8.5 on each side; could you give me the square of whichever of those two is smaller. 965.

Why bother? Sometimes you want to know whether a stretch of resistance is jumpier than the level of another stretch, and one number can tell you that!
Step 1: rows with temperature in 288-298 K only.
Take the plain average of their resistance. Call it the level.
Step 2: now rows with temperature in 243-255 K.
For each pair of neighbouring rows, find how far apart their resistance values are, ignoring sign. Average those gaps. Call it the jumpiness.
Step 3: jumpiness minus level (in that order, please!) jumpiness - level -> -30.2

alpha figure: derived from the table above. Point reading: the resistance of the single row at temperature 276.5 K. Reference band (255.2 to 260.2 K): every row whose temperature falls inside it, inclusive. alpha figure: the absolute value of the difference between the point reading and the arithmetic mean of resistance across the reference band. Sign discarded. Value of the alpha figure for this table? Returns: 2.9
